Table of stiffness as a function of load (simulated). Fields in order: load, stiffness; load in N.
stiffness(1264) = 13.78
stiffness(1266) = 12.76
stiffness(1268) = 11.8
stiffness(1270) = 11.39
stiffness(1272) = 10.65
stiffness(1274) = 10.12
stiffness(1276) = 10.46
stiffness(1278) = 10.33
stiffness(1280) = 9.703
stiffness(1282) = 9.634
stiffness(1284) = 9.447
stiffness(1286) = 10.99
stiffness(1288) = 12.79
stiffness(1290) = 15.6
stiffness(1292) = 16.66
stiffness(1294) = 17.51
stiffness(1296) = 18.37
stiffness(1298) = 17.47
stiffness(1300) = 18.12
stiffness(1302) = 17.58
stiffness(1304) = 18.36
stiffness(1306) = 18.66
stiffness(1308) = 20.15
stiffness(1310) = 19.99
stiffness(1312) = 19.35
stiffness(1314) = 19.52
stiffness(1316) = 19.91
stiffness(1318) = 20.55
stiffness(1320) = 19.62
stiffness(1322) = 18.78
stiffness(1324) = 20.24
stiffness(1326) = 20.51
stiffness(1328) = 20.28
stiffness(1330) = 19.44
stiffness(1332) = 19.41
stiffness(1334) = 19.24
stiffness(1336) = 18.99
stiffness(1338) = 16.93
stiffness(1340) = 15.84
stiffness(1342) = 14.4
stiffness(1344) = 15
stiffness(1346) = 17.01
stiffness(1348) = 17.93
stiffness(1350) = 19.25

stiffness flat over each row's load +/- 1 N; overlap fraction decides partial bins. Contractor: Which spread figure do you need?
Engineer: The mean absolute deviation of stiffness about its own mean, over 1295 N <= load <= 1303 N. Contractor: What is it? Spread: 0.36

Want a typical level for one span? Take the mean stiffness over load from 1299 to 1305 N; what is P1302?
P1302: 18.0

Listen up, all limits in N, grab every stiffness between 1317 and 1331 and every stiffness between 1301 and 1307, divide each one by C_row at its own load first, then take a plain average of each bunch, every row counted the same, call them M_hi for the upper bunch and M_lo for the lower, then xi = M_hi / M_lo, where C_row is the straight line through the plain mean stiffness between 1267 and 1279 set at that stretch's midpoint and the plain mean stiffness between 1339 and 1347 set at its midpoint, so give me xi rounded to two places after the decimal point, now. 0.99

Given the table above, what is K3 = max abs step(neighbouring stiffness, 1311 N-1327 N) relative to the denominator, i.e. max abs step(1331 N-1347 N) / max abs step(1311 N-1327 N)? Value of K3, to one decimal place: 1.4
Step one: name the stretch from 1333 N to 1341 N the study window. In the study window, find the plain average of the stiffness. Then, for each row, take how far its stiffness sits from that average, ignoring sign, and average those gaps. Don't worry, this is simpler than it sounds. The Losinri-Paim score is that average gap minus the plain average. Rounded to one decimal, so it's -16.4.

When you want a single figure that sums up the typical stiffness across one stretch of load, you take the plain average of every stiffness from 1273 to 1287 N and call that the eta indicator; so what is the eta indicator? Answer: 10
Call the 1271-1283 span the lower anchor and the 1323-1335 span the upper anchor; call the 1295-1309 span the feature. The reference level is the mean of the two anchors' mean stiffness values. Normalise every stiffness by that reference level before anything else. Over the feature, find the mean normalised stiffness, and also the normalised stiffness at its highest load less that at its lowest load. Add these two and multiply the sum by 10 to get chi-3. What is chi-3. 13.4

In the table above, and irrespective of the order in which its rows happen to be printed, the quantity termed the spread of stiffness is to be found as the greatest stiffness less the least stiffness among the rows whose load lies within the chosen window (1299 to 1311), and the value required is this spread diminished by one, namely 1.6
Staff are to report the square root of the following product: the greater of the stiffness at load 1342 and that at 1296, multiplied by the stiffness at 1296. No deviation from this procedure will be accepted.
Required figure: 18.4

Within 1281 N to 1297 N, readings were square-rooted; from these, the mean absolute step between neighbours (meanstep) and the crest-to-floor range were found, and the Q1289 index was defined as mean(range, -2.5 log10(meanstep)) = 1.54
